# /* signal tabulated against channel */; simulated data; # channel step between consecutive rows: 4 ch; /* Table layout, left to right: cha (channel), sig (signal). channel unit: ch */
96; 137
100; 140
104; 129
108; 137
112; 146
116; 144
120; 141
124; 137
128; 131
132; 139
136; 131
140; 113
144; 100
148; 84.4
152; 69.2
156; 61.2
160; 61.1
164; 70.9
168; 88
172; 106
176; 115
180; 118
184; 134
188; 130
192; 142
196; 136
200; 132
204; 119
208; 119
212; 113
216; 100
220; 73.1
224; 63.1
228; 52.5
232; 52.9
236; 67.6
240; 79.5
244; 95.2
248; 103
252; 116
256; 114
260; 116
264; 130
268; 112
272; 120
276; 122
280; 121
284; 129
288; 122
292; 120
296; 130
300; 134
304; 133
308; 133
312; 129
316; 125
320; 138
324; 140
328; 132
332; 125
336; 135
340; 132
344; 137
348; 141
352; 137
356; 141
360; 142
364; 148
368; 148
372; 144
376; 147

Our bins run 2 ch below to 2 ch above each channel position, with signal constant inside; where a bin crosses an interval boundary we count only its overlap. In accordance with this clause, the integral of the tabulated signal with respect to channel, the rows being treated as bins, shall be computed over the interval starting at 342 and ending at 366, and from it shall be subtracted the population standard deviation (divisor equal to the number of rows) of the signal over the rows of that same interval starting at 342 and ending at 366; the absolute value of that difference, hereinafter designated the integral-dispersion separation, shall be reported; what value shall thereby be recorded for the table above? 3380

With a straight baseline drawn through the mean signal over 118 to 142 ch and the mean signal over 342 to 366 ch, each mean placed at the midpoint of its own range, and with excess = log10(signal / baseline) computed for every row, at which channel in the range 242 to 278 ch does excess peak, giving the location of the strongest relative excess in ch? 264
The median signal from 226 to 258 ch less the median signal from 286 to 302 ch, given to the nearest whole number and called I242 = -39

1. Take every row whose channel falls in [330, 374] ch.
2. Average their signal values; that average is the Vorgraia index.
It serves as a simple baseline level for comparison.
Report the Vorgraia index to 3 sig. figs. 139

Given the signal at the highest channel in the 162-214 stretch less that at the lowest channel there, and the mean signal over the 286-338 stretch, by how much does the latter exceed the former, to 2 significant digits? 88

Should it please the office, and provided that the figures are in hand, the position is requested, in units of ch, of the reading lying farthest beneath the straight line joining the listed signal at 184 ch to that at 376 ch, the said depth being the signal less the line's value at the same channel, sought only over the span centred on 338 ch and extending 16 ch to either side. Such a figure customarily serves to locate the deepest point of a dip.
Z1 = 332 ch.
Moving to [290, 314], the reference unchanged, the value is 292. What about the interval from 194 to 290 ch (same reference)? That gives 228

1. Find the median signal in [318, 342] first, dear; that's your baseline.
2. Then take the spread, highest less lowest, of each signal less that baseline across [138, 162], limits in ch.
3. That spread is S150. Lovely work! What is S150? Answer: 52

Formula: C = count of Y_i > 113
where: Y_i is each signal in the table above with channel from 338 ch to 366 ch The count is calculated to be 7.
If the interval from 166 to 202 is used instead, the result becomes 7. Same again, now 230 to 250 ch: 0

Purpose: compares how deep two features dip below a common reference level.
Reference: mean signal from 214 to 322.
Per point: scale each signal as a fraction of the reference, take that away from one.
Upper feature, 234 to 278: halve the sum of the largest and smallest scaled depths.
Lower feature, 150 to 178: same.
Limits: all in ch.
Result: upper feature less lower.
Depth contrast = -0.10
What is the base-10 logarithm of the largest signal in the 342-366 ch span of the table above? 2.17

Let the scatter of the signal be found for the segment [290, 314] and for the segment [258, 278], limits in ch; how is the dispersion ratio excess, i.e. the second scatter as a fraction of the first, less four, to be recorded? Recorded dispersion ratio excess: -2.7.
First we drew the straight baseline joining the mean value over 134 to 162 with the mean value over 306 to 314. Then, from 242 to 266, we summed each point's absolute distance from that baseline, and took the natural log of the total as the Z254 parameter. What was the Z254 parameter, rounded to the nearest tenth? 3.8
